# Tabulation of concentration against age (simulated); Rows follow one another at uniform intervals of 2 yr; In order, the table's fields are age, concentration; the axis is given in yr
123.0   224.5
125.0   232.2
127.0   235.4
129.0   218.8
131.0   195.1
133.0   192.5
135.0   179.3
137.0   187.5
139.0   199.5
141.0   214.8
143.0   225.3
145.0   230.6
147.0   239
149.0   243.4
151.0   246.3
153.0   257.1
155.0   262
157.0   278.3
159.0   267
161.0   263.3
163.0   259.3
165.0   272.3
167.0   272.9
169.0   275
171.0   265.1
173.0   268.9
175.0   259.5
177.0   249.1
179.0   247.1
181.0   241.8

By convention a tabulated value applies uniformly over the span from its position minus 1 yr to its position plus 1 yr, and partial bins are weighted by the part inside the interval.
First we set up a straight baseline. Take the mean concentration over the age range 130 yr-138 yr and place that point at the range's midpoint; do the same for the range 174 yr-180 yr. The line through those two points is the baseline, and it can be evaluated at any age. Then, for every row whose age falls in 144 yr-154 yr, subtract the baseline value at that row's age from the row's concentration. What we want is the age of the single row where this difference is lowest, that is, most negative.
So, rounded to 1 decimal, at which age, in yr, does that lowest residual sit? 145.0 yr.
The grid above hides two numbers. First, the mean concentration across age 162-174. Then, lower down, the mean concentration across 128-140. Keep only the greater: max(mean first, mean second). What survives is 269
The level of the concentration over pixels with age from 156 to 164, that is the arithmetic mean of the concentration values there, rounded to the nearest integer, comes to 267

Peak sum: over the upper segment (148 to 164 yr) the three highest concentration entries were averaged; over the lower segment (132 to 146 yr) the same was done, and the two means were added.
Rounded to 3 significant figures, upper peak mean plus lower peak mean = 493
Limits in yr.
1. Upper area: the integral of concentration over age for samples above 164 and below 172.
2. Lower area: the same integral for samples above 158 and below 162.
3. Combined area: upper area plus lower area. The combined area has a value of 3231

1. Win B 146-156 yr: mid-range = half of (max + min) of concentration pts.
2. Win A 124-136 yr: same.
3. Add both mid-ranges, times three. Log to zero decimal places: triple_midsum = 1374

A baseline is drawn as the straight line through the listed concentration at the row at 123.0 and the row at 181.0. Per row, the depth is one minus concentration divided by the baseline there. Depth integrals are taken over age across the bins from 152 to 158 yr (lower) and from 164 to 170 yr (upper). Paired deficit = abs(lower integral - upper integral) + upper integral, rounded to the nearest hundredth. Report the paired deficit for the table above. -0.81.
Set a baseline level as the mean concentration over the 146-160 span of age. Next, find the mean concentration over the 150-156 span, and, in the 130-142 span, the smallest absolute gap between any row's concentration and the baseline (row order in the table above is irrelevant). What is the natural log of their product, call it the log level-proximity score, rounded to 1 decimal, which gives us 9.3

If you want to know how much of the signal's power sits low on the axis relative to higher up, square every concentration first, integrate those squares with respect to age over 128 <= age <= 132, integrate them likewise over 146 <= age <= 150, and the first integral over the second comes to 0.739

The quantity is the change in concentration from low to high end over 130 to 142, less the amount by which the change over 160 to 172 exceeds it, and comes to 38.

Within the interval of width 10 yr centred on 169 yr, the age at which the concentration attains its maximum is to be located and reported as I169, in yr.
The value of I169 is 169.0 yr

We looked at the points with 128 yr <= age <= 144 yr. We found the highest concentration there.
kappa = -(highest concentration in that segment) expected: -225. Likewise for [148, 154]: -257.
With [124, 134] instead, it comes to -235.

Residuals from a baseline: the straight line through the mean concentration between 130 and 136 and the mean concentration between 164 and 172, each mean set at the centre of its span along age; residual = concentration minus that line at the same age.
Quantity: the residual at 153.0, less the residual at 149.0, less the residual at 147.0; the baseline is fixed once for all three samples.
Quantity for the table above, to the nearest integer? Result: -13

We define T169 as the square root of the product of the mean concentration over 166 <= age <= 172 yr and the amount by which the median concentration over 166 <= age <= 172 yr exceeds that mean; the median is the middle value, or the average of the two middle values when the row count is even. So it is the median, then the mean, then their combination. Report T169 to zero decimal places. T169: 23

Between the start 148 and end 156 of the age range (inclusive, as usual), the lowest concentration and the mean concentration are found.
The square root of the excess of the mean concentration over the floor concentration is 3.0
